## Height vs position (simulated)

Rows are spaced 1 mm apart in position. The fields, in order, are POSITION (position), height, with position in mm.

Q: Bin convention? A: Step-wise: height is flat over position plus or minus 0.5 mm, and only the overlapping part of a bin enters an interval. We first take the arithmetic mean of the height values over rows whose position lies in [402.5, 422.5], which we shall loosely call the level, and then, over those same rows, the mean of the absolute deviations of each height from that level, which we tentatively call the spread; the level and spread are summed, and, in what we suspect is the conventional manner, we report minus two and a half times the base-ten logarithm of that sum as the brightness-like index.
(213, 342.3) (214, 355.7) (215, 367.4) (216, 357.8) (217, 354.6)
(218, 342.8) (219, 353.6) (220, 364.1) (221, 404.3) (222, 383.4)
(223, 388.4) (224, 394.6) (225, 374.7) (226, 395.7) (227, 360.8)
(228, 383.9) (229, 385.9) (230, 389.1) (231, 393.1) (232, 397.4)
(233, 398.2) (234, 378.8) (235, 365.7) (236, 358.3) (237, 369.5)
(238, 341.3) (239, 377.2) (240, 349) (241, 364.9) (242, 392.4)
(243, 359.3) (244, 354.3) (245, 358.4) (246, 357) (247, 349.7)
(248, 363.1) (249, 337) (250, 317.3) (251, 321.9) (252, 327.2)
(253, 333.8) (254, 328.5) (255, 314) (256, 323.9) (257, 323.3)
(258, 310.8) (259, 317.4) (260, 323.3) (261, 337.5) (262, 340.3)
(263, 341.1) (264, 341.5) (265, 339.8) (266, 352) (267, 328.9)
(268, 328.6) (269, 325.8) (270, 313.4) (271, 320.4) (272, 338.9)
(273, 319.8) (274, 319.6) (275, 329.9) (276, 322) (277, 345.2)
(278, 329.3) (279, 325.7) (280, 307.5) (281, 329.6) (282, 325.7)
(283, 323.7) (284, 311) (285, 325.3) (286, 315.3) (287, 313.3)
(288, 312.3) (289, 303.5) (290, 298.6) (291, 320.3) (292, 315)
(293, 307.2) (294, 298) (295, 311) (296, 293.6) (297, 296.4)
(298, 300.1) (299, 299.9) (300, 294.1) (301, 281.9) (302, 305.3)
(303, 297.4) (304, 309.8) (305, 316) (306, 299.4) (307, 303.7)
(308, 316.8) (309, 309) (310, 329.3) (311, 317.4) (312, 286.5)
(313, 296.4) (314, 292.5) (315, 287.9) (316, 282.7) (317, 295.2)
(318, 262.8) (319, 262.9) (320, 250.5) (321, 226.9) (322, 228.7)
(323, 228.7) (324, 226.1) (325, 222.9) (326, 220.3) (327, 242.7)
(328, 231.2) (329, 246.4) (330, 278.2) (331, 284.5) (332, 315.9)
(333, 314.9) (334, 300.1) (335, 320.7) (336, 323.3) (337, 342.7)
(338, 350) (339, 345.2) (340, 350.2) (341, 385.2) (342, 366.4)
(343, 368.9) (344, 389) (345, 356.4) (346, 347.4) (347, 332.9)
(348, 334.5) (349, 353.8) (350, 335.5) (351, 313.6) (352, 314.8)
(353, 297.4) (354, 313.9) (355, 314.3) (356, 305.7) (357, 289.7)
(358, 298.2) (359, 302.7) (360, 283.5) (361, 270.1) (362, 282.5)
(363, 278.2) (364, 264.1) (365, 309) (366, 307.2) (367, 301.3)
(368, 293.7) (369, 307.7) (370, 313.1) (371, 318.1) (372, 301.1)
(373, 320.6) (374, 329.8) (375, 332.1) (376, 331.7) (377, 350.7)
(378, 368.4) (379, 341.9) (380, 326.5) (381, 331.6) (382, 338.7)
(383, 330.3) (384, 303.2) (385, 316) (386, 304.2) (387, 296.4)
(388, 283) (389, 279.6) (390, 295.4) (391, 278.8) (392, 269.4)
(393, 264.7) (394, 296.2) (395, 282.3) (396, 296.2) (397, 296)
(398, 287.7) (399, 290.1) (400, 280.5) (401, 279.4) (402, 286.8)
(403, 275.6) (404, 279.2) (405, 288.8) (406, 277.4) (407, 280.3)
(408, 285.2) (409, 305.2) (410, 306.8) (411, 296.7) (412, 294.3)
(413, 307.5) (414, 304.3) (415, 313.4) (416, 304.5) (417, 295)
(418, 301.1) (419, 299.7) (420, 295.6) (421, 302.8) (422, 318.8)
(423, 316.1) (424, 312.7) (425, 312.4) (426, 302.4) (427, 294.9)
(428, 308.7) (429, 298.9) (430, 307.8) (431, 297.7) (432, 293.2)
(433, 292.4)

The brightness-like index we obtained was -6.22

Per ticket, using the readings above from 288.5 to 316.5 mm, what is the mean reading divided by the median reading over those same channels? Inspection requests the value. 1.01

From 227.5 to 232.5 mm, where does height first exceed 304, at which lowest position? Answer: 228 mm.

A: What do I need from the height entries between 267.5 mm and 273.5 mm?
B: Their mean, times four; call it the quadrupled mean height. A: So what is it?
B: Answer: 1298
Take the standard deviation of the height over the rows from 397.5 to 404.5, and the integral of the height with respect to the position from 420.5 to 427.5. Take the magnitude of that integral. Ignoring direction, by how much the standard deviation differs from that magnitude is 2155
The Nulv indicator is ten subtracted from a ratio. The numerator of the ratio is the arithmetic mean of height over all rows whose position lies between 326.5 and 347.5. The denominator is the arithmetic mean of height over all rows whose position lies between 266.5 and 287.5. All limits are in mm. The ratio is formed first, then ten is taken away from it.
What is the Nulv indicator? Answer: -9.00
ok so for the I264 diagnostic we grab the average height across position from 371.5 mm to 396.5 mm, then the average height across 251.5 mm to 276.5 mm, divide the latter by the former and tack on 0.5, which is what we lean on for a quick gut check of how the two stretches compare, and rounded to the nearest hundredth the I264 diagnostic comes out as 1.56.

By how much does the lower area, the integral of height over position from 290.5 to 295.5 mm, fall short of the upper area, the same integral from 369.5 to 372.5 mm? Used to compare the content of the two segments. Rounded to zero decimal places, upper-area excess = -619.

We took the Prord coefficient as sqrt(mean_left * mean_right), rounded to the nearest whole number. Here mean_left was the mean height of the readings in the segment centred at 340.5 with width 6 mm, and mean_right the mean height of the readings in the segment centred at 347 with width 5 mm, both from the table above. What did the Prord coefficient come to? 353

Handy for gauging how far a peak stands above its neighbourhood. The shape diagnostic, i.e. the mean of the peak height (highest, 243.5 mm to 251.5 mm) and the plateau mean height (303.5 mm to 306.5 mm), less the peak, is -27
